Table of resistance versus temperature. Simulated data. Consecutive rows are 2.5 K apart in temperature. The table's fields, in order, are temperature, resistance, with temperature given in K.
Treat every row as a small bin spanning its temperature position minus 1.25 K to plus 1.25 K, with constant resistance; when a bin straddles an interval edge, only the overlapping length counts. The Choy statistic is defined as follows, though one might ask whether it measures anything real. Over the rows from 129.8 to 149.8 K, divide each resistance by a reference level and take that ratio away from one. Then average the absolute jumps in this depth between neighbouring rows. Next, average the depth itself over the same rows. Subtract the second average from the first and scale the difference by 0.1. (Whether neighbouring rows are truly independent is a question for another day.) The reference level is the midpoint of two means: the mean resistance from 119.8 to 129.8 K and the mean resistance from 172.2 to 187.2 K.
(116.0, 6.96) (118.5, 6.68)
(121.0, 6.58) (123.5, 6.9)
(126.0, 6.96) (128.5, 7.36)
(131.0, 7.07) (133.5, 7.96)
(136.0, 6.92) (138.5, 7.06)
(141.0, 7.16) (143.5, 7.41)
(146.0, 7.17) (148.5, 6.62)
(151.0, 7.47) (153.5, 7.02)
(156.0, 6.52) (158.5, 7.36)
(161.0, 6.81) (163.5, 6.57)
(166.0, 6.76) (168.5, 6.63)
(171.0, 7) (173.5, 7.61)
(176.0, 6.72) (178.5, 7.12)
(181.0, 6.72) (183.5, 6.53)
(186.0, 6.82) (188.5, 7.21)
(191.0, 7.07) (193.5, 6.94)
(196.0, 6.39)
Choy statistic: 0.0100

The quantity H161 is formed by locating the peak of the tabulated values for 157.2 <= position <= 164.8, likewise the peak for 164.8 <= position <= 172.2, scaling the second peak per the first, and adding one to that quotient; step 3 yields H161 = 1.95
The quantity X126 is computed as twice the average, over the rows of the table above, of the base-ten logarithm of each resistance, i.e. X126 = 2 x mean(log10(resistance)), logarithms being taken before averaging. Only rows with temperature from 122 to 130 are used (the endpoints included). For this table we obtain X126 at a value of 1.70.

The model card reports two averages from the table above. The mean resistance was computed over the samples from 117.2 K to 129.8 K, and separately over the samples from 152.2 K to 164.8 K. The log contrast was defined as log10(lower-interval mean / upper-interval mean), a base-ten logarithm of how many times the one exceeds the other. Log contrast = 0.0025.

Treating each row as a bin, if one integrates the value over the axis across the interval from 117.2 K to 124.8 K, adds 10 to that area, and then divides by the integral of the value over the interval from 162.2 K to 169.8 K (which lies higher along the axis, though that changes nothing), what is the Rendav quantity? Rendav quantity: 1.21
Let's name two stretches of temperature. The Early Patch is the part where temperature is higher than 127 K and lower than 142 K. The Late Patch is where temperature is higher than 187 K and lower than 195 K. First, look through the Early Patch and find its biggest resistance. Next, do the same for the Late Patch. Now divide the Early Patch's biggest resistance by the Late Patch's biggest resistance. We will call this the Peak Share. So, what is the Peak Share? 1.10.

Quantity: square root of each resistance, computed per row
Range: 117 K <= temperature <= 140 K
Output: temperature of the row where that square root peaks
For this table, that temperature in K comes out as 133.5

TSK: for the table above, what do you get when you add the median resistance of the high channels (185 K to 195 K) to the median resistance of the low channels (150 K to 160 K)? 14.2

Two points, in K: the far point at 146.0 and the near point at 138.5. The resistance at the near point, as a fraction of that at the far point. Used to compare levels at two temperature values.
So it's 0.98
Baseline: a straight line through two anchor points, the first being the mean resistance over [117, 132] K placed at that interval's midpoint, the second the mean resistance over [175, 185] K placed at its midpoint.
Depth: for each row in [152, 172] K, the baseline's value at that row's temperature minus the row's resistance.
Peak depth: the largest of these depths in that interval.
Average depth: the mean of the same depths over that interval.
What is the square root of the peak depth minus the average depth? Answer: 0.58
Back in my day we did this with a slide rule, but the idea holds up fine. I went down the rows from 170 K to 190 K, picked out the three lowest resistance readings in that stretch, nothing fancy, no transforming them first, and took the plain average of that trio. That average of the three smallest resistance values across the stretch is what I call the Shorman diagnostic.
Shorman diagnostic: 6.66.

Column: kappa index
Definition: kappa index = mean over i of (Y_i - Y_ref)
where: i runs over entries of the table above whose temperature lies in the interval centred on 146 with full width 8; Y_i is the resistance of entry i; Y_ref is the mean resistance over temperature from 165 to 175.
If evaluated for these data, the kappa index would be 0.1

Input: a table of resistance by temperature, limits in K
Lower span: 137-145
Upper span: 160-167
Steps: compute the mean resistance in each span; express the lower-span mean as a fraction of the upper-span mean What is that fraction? 1.07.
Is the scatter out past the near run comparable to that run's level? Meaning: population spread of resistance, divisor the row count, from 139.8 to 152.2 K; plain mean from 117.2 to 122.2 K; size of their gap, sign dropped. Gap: 6.33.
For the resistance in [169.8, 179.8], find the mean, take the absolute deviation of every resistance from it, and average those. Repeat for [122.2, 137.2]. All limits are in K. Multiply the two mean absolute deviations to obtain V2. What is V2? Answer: 0.078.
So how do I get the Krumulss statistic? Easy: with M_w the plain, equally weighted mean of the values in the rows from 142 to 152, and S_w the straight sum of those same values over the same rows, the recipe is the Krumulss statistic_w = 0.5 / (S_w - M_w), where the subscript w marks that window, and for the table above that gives 0.023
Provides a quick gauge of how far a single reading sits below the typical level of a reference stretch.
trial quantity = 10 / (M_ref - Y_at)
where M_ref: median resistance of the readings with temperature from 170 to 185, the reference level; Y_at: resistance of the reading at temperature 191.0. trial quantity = -48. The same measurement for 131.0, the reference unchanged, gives -48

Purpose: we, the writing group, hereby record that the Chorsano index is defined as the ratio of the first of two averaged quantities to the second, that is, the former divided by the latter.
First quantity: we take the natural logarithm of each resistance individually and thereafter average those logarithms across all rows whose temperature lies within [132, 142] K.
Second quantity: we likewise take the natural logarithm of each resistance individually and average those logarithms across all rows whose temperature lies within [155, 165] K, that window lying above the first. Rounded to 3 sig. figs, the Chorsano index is 1.03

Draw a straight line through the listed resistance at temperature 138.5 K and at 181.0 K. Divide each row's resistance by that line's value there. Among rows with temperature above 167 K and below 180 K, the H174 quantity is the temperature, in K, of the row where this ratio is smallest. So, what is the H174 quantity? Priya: 168.5 K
